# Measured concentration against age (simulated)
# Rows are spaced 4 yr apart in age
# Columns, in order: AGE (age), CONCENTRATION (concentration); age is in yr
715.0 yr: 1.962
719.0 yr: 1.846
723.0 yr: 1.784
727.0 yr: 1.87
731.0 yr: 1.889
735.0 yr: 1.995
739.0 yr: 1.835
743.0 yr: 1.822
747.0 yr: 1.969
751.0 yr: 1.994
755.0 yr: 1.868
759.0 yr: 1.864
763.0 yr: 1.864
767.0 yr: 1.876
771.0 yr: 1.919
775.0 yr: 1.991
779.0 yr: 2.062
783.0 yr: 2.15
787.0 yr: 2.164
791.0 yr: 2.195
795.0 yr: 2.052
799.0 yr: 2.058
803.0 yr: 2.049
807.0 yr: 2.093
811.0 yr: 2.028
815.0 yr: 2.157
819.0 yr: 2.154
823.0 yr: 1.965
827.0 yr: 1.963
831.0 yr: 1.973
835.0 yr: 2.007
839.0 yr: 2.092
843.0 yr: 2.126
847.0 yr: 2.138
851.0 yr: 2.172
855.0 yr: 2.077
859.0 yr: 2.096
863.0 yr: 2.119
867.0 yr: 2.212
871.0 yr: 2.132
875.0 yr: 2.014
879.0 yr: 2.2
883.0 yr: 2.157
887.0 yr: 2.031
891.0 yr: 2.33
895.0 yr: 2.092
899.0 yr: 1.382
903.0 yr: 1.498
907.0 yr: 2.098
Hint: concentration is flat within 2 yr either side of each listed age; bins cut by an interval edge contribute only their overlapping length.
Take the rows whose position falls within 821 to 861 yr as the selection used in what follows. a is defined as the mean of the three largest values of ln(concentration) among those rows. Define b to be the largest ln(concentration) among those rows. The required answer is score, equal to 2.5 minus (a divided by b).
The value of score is 1.52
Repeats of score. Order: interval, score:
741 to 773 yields 1.52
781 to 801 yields 1.51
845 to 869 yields 1.52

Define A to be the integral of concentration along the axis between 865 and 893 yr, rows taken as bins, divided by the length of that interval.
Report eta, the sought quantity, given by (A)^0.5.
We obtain 1.47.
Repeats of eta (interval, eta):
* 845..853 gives 1.47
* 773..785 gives 1.44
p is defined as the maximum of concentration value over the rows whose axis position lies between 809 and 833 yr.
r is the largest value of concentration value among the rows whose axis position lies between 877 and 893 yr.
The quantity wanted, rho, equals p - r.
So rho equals -0.17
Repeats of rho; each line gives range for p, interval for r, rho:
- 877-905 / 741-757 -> 0.34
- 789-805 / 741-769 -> 0.20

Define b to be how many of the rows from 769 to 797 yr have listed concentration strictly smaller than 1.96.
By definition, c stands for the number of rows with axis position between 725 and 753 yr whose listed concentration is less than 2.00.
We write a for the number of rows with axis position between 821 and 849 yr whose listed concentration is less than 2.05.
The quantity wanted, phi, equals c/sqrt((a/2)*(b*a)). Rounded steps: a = 4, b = 1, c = 7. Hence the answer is 2.47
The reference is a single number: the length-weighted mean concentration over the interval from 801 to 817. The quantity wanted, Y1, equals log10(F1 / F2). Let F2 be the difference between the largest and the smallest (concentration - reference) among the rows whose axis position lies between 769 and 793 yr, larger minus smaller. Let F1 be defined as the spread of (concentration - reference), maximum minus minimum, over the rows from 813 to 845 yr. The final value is -0.2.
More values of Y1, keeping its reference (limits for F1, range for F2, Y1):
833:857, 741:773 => 0.0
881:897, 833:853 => 0.3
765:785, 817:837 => 0.2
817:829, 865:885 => 0.0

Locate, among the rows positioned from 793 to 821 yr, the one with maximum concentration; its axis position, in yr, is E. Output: 815.0 yr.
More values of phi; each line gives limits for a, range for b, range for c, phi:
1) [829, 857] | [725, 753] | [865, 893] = 0.00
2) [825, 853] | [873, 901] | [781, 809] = 0.00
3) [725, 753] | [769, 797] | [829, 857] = 0.20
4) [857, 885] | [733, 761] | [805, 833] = 2.12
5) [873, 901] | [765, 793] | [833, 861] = 0.00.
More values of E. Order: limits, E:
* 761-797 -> 791.0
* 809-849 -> 815.0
